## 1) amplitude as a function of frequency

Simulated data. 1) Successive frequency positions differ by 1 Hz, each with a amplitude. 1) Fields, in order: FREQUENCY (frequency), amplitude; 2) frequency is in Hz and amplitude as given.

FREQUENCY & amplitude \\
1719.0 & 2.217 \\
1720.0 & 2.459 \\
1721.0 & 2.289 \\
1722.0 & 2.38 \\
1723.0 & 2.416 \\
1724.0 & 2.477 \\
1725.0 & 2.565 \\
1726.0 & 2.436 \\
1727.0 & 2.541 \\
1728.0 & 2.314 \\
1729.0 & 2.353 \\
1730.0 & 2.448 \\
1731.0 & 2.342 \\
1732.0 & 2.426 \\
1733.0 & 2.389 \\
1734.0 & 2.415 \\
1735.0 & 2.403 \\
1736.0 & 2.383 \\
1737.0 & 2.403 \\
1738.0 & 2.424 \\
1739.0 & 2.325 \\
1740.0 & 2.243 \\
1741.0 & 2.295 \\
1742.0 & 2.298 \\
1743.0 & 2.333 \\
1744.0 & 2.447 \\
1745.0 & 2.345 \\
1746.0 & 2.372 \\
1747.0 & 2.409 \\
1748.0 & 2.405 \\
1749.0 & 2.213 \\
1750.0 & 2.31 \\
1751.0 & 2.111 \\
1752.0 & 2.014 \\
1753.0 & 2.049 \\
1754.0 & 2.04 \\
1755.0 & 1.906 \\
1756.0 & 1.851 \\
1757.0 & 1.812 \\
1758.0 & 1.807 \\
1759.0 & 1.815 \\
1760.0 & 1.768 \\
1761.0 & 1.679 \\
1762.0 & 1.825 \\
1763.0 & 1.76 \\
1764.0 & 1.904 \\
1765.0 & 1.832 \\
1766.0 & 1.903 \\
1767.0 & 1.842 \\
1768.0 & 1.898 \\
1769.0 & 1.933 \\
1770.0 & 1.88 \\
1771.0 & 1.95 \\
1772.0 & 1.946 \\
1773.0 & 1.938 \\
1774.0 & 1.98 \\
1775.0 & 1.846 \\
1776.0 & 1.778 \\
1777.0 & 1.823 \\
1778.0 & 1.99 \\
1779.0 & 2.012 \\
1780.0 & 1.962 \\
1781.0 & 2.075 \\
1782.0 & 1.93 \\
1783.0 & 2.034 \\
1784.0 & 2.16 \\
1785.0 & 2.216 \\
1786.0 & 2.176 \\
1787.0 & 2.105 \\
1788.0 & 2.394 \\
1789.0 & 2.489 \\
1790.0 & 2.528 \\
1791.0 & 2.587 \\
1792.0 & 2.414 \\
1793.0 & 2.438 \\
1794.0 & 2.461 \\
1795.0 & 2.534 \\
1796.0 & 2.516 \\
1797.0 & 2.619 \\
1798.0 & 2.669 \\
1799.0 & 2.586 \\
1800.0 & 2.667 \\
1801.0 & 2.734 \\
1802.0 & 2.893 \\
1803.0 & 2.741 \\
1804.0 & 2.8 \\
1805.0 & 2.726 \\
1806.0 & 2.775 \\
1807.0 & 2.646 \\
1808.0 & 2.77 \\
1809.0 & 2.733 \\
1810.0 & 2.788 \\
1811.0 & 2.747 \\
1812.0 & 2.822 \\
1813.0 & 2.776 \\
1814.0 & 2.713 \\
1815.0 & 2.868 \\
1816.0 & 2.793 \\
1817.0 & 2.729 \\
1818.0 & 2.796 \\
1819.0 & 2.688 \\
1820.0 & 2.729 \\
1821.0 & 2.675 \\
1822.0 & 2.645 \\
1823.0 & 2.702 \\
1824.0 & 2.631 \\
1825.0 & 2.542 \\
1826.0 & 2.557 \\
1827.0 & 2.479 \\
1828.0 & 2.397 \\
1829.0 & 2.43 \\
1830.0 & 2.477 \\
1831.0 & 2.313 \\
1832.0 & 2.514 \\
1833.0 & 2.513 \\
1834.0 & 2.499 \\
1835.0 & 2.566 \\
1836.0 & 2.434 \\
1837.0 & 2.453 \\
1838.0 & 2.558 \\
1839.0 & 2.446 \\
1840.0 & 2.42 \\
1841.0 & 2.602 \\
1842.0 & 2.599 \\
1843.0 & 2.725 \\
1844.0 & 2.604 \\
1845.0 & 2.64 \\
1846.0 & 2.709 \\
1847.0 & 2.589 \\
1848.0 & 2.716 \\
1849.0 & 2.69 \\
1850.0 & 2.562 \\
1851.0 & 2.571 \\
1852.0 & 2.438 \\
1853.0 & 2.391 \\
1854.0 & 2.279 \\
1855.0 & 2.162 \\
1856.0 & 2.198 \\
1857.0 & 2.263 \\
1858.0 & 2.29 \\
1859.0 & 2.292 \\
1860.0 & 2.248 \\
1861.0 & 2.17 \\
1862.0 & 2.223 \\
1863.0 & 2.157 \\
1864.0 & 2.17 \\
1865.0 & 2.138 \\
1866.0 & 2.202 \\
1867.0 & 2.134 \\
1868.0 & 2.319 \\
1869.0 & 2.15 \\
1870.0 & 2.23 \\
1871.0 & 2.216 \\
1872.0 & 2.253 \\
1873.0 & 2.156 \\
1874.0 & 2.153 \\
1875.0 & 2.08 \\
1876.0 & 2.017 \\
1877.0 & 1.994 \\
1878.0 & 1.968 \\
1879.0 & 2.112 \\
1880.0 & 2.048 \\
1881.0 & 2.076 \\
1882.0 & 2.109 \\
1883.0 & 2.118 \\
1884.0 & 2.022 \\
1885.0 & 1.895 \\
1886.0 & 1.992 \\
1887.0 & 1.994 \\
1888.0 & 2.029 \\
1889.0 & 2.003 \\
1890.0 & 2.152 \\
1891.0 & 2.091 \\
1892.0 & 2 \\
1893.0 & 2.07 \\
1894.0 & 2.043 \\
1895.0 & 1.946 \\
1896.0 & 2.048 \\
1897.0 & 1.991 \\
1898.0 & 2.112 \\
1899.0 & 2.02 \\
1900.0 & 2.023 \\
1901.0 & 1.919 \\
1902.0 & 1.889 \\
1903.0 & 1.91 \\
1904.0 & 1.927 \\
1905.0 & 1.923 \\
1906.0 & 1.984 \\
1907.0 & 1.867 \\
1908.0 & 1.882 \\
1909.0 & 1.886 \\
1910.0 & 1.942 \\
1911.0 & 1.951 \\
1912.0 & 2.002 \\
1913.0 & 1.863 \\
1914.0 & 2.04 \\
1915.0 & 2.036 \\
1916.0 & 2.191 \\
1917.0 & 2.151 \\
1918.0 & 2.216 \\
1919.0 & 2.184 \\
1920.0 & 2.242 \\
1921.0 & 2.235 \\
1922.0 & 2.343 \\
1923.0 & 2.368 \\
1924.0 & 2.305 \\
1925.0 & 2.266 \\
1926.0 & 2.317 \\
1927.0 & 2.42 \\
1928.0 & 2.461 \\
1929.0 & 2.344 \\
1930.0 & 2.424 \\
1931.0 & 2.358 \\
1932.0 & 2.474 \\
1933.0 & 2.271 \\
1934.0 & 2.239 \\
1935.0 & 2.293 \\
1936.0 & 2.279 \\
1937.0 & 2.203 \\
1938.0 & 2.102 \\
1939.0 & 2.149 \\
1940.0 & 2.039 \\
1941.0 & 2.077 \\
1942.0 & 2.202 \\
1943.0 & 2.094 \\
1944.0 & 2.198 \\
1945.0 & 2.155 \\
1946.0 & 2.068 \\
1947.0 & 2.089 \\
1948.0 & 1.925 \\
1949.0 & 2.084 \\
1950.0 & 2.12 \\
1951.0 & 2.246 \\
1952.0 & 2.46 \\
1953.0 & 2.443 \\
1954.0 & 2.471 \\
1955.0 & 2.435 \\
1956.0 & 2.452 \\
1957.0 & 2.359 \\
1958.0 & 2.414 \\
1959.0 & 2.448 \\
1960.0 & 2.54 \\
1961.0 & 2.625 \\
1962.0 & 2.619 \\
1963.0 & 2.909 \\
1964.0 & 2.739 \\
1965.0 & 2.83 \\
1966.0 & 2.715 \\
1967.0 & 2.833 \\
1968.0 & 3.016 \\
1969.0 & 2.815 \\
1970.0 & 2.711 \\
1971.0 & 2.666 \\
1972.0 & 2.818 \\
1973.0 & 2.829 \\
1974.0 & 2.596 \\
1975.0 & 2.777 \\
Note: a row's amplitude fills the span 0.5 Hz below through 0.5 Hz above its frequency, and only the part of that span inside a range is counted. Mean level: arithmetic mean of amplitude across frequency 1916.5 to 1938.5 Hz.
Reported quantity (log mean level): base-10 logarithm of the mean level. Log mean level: 0.36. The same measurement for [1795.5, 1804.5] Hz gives 0.43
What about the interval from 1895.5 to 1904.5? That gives 0.30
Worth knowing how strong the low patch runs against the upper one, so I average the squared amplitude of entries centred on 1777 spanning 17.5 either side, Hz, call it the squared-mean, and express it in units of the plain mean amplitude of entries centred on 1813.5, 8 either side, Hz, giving 1.5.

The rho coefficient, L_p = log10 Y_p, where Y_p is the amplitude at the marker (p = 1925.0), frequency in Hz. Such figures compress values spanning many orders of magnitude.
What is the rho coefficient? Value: 0.36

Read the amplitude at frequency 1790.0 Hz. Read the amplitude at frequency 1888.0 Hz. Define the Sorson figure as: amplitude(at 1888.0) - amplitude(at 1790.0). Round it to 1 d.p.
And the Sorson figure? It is -0.5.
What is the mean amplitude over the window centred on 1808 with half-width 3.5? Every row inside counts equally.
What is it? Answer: 2.74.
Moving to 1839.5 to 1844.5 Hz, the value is 2.59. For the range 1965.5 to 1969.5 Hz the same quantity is 2.84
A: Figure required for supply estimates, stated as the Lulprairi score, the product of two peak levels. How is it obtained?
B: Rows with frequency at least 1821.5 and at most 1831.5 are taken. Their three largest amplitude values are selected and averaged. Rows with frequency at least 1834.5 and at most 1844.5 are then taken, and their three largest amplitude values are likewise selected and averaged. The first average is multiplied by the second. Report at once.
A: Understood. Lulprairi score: 7.0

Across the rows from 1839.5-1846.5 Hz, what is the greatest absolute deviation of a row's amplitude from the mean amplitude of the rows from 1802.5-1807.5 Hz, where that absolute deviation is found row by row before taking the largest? 0.32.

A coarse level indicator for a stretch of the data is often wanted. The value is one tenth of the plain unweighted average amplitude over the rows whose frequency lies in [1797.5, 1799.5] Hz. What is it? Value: 0.26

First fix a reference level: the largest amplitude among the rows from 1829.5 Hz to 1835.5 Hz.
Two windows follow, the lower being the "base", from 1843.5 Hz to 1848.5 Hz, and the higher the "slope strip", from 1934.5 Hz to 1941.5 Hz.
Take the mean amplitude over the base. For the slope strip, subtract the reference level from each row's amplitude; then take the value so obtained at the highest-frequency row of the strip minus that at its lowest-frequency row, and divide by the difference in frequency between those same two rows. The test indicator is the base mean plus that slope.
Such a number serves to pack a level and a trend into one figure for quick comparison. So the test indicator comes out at 2.62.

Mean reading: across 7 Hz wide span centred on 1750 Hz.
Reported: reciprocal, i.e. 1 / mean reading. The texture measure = 0.451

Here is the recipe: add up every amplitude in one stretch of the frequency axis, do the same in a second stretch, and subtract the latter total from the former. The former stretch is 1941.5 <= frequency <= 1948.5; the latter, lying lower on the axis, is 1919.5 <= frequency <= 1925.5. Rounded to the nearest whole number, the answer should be 1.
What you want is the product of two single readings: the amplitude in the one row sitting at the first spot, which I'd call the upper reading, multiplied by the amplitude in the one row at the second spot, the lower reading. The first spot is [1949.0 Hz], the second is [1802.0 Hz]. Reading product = 6.0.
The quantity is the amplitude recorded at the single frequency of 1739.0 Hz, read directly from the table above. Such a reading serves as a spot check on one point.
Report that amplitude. 2.325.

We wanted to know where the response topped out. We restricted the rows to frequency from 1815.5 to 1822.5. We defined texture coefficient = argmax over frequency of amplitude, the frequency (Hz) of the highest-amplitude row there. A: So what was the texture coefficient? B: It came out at 1818.0 Hz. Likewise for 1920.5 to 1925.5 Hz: 1923.0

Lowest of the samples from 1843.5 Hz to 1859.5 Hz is 2.162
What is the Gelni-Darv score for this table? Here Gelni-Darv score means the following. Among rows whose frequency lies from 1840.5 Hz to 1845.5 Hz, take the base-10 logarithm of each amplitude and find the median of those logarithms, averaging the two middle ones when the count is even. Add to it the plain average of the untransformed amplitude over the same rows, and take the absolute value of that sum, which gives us 3.0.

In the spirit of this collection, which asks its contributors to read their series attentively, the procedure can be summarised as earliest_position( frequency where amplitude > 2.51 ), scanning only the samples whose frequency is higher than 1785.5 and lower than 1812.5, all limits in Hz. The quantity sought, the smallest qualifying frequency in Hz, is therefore 1790.0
